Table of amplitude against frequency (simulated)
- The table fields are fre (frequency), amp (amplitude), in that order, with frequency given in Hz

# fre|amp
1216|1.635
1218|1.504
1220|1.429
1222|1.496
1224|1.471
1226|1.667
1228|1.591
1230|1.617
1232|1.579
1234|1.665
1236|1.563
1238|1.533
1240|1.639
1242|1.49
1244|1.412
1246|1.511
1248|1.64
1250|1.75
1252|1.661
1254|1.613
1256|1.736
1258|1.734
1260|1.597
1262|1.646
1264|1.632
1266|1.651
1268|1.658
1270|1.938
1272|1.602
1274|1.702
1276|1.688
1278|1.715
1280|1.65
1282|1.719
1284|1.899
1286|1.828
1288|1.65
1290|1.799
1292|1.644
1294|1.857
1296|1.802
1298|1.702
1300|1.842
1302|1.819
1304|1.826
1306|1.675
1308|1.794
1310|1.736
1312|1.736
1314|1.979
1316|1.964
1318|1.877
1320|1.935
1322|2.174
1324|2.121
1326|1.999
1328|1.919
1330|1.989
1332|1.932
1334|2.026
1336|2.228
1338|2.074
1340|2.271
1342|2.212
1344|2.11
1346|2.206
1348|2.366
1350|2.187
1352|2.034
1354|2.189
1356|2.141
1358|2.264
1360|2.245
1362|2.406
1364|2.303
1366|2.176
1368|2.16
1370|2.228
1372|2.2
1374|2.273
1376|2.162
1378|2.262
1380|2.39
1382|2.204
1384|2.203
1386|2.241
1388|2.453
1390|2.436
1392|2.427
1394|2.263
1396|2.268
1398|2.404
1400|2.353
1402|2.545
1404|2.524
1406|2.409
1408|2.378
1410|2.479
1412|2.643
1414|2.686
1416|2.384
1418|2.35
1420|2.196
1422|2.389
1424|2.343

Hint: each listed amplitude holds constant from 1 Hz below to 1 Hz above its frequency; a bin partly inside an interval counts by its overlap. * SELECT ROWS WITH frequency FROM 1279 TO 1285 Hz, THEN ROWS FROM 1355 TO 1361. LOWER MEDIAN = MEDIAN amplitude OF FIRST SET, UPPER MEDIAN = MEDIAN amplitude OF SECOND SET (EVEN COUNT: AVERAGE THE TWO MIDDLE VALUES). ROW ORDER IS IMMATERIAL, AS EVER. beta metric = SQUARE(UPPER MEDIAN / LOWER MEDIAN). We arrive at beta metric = 1.7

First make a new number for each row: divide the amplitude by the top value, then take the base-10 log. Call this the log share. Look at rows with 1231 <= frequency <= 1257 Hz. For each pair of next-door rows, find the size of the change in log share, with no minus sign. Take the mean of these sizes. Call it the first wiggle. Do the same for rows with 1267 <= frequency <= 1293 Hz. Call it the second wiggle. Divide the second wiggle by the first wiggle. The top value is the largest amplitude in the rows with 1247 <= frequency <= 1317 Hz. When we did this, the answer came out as 1.3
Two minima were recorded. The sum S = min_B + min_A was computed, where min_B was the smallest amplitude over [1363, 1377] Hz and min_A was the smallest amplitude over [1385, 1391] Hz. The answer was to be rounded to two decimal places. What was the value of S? 4.40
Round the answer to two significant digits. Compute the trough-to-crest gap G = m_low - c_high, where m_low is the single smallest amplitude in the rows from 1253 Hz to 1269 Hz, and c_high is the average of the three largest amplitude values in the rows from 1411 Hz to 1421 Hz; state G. -0.97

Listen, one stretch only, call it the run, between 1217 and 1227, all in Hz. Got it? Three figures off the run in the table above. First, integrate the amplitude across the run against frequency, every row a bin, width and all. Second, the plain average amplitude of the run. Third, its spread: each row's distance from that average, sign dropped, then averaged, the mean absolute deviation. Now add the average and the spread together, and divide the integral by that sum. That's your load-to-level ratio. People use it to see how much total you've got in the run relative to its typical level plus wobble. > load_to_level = 9.61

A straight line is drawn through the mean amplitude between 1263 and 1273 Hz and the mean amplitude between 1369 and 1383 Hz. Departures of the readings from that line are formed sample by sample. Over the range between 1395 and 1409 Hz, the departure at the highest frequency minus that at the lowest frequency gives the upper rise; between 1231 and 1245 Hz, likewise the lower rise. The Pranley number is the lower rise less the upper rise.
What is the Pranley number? -0.28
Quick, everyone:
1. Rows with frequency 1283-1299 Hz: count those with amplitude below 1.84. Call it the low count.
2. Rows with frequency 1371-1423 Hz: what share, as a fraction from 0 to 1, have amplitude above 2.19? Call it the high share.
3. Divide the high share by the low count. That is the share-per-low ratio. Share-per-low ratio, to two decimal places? 0.16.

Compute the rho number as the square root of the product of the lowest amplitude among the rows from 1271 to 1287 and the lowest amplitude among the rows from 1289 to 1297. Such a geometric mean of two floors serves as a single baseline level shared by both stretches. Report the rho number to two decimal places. 1.62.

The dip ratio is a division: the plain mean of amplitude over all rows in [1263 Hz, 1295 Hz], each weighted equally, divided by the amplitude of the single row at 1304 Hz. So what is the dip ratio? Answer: 0.95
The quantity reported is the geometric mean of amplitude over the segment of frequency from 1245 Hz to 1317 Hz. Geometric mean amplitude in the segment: 1.73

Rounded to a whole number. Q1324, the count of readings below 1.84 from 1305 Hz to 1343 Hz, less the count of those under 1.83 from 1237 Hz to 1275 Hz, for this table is -14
